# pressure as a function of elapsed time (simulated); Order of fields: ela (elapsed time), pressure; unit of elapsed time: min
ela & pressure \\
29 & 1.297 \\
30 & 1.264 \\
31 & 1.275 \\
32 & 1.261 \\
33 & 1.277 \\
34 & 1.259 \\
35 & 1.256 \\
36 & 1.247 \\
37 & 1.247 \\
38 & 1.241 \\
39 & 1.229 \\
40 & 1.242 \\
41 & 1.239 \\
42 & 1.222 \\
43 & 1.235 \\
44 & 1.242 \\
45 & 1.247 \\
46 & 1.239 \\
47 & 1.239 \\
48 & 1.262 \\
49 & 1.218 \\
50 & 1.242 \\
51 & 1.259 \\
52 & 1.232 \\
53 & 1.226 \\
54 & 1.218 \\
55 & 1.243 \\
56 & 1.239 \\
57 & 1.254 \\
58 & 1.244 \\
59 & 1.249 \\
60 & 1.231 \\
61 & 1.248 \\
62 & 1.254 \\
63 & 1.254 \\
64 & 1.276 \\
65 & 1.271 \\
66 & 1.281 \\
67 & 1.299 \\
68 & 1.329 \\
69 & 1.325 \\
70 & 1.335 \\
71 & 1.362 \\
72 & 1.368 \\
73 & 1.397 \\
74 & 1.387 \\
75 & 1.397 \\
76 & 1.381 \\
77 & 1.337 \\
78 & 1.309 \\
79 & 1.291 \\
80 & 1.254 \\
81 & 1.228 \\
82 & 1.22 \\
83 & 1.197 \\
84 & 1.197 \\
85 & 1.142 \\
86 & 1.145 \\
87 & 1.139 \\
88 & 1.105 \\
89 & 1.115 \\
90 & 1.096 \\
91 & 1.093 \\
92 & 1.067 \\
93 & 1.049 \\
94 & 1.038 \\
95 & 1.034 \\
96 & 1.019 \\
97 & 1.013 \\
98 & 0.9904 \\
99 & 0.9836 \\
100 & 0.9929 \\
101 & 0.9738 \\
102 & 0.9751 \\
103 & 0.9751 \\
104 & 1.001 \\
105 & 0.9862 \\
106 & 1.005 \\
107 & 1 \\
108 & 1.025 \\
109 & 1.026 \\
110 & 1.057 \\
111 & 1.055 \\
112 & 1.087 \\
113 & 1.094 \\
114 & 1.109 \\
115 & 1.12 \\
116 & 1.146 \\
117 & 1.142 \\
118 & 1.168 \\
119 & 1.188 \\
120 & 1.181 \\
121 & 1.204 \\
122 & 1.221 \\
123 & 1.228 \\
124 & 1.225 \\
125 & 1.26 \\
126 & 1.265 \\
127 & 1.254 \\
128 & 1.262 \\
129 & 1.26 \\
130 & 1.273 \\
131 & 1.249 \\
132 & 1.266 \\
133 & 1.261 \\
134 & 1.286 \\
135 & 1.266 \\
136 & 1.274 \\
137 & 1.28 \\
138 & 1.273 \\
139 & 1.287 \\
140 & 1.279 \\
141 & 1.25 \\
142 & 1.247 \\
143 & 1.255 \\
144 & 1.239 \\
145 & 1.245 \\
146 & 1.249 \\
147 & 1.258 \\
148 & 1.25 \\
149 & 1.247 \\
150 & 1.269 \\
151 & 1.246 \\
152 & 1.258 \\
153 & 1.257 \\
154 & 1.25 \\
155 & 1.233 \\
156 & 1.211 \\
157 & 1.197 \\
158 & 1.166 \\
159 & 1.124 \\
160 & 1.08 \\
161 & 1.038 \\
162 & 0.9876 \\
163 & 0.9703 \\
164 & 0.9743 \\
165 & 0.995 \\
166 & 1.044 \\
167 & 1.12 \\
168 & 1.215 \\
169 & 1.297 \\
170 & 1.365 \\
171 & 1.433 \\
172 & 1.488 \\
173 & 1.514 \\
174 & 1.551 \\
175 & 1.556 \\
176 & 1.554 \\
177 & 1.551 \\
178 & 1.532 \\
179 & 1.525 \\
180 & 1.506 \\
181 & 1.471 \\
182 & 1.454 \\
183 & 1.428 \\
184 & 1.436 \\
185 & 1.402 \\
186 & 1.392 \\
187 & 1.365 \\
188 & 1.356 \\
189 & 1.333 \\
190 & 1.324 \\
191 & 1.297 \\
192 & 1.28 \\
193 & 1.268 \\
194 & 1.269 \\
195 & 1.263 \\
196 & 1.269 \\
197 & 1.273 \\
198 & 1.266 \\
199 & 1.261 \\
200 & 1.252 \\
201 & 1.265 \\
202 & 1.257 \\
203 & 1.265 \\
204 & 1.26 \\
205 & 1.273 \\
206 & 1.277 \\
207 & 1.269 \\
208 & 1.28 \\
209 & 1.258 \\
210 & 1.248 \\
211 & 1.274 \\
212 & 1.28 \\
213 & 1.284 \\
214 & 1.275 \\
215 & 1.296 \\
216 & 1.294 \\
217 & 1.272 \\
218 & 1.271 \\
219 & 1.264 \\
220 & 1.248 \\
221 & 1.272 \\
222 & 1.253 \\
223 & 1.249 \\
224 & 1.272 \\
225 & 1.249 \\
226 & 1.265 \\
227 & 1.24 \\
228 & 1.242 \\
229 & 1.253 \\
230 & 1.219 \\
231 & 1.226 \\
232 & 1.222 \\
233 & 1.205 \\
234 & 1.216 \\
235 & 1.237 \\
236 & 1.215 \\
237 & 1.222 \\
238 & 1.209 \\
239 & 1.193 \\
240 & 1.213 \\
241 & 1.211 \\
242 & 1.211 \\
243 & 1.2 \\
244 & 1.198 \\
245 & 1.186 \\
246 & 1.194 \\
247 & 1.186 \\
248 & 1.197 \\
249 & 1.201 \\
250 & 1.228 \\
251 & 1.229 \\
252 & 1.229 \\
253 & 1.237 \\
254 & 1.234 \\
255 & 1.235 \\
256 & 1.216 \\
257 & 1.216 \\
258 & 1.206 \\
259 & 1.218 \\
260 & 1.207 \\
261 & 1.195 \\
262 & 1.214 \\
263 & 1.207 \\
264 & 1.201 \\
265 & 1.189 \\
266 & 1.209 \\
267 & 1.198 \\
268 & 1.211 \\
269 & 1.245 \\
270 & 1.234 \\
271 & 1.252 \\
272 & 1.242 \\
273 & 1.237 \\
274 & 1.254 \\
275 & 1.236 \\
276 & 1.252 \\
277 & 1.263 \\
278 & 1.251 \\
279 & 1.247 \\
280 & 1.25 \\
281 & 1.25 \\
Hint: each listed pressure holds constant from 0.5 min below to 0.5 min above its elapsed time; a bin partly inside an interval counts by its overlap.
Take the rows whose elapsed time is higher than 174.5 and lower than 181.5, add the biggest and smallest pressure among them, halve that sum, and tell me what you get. 1.51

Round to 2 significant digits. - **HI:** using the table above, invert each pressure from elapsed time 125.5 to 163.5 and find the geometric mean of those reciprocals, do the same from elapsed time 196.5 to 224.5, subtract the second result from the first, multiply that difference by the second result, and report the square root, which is 0.15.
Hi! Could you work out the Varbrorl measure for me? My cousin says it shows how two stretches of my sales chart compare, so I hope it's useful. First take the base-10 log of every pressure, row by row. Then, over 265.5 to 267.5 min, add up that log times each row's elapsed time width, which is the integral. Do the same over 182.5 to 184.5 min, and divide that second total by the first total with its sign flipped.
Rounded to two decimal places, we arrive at -1.94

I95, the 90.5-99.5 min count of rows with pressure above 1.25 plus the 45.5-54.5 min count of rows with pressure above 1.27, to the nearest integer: 0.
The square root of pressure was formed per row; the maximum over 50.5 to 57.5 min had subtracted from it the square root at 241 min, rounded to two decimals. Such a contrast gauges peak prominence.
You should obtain 0.02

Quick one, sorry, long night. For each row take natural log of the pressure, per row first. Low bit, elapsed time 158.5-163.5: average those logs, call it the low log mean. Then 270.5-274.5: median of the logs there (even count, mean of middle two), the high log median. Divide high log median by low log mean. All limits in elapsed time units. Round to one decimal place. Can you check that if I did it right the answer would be 5.9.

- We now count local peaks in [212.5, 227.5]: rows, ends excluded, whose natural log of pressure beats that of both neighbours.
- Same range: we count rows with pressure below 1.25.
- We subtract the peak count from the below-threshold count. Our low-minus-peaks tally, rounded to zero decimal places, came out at 0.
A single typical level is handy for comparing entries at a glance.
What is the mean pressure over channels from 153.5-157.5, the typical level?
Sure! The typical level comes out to 1.22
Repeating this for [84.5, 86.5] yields 1.14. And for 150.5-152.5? 1.25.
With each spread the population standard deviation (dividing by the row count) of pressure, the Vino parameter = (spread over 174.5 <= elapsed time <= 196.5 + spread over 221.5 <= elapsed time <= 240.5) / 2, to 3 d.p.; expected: 0.062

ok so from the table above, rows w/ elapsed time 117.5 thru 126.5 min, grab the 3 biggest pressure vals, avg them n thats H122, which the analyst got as 1.25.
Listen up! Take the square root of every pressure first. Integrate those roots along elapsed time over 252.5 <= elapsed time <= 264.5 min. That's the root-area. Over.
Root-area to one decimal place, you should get 13.2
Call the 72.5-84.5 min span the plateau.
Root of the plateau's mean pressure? 1.14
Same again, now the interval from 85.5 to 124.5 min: 1.04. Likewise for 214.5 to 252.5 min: 1.11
